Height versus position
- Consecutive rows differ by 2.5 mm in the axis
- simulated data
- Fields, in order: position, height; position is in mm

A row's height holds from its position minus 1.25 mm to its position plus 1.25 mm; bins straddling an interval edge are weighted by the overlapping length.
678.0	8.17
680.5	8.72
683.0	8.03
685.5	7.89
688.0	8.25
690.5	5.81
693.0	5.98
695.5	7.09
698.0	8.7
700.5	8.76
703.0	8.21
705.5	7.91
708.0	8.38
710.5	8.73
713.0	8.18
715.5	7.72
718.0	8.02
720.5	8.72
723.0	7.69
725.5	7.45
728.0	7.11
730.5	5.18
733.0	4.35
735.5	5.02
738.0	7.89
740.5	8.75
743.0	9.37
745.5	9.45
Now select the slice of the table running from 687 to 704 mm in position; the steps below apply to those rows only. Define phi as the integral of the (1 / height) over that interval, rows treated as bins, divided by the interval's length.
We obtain 0.136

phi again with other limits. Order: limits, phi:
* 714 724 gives 0.125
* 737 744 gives 0.116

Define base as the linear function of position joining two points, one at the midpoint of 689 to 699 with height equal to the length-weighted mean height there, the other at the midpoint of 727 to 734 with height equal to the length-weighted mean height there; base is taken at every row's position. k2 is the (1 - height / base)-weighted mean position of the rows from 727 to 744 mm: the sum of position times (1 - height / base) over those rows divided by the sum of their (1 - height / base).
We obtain 740.5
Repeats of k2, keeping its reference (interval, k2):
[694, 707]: 701.2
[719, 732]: 723.3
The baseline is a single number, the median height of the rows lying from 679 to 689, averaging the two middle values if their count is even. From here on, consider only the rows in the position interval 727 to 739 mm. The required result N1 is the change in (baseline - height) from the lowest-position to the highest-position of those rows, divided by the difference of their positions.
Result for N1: -0.08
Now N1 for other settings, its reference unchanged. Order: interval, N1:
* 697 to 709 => 0.03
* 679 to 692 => 0.29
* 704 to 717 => 0.02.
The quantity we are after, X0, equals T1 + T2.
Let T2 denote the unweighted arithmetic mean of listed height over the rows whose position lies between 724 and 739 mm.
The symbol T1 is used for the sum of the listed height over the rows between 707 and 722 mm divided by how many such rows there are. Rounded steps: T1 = 8.3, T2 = 6.2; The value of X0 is 14.5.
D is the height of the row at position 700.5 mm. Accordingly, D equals 8.76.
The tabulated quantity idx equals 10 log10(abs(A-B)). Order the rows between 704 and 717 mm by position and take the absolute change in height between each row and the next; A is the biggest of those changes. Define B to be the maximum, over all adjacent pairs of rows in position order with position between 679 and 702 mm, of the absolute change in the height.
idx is 3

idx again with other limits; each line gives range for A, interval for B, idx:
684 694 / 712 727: 1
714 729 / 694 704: -2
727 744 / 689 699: 1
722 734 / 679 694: -3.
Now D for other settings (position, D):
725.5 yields 7.45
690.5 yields 5.81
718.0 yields 8.02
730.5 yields 5.18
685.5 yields 7.89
